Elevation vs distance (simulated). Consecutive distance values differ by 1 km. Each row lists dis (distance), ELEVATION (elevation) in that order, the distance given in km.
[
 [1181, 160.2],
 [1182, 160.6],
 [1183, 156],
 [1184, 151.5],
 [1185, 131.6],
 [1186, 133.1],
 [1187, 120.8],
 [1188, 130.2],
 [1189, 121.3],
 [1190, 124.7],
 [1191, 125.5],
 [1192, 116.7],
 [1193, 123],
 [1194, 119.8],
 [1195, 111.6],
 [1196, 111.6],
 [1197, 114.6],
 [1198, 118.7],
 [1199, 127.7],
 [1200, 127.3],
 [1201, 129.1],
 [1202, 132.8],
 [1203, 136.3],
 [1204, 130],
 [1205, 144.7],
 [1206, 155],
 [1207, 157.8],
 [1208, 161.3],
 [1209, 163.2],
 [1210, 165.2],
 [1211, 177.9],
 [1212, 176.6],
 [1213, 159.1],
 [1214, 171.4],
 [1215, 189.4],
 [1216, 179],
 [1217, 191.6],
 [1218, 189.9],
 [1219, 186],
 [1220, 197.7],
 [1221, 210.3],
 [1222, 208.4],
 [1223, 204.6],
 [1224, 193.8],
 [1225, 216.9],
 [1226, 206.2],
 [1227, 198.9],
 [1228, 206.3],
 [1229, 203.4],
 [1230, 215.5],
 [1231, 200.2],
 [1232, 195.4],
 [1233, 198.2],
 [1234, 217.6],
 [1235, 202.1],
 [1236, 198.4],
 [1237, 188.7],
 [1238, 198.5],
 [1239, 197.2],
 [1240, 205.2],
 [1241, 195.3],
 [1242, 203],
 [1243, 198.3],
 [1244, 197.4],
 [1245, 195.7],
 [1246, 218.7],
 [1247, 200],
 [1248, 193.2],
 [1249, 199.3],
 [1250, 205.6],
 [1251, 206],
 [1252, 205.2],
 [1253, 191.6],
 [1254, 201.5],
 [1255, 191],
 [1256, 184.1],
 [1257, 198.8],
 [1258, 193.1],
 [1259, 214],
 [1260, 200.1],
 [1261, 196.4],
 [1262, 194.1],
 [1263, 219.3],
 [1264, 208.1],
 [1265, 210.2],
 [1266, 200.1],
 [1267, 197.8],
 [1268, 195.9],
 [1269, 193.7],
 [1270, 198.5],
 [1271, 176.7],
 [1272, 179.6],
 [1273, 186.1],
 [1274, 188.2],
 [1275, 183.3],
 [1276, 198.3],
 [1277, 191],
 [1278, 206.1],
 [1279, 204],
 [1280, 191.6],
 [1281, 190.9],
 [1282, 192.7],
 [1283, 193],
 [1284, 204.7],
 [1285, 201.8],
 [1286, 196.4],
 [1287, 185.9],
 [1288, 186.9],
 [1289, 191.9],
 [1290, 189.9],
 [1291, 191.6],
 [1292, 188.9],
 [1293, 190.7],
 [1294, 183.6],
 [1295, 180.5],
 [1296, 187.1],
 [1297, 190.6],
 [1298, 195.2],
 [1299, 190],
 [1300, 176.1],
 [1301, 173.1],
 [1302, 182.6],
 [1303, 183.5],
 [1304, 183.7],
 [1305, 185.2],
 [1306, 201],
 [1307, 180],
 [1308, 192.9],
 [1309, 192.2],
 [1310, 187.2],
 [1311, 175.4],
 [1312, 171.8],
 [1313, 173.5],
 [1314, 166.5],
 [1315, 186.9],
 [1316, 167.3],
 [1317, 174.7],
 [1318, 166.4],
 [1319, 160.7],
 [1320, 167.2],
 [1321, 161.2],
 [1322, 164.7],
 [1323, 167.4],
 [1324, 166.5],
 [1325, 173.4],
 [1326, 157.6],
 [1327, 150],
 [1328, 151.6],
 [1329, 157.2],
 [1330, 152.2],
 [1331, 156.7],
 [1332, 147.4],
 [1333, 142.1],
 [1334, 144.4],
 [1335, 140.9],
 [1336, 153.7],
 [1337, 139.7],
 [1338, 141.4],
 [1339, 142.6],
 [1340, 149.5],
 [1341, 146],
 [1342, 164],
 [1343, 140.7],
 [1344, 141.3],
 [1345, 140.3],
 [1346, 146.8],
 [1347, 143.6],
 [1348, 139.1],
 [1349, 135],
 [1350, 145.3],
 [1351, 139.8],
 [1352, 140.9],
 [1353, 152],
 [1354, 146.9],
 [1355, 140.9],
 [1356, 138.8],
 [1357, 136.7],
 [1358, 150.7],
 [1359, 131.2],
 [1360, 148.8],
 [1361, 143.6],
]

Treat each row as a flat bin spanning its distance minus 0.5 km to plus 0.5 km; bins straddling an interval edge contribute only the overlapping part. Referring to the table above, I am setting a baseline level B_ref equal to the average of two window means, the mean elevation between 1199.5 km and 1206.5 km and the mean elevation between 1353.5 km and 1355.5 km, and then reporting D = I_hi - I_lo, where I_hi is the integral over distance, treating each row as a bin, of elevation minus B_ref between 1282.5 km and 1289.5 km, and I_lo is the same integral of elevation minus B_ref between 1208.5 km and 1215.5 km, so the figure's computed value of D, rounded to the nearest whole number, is 158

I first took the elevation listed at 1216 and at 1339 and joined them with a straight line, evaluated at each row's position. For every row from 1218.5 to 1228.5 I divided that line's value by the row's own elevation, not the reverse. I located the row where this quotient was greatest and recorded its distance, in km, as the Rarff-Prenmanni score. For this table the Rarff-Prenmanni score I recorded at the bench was 1219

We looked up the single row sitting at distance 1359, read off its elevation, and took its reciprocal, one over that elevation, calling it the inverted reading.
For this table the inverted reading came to 0.0076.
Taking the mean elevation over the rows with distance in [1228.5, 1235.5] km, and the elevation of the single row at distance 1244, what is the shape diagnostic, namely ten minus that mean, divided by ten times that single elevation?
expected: -0.099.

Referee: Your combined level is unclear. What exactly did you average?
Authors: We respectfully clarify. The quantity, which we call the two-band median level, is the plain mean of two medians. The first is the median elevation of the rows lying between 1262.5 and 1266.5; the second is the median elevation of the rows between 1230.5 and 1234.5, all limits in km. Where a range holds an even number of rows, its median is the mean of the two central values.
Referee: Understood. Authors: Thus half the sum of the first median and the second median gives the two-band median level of 204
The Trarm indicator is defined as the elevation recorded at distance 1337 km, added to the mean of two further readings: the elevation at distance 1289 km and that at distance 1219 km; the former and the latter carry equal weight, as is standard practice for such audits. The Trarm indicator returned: 329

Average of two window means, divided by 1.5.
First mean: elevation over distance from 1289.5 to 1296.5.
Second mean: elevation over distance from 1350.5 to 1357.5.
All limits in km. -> 110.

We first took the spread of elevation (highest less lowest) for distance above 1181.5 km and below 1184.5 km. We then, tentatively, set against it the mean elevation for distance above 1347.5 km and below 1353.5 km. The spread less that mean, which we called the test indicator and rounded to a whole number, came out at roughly -133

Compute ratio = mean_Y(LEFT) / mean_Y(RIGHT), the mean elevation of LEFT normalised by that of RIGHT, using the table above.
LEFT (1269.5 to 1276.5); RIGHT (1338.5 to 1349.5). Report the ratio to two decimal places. 1.30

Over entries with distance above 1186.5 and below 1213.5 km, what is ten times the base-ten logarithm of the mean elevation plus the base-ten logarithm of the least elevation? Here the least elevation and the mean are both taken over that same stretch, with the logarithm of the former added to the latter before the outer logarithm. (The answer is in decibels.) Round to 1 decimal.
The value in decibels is 21.4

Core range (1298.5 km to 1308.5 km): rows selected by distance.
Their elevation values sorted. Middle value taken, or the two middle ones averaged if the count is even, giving 184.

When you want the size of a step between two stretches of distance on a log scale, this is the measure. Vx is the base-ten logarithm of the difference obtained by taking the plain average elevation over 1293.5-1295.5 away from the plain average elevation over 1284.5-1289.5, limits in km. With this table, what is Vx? 1.0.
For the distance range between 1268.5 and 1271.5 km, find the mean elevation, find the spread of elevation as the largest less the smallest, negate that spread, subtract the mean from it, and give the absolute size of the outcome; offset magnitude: 211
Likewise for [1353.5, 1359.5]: 160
